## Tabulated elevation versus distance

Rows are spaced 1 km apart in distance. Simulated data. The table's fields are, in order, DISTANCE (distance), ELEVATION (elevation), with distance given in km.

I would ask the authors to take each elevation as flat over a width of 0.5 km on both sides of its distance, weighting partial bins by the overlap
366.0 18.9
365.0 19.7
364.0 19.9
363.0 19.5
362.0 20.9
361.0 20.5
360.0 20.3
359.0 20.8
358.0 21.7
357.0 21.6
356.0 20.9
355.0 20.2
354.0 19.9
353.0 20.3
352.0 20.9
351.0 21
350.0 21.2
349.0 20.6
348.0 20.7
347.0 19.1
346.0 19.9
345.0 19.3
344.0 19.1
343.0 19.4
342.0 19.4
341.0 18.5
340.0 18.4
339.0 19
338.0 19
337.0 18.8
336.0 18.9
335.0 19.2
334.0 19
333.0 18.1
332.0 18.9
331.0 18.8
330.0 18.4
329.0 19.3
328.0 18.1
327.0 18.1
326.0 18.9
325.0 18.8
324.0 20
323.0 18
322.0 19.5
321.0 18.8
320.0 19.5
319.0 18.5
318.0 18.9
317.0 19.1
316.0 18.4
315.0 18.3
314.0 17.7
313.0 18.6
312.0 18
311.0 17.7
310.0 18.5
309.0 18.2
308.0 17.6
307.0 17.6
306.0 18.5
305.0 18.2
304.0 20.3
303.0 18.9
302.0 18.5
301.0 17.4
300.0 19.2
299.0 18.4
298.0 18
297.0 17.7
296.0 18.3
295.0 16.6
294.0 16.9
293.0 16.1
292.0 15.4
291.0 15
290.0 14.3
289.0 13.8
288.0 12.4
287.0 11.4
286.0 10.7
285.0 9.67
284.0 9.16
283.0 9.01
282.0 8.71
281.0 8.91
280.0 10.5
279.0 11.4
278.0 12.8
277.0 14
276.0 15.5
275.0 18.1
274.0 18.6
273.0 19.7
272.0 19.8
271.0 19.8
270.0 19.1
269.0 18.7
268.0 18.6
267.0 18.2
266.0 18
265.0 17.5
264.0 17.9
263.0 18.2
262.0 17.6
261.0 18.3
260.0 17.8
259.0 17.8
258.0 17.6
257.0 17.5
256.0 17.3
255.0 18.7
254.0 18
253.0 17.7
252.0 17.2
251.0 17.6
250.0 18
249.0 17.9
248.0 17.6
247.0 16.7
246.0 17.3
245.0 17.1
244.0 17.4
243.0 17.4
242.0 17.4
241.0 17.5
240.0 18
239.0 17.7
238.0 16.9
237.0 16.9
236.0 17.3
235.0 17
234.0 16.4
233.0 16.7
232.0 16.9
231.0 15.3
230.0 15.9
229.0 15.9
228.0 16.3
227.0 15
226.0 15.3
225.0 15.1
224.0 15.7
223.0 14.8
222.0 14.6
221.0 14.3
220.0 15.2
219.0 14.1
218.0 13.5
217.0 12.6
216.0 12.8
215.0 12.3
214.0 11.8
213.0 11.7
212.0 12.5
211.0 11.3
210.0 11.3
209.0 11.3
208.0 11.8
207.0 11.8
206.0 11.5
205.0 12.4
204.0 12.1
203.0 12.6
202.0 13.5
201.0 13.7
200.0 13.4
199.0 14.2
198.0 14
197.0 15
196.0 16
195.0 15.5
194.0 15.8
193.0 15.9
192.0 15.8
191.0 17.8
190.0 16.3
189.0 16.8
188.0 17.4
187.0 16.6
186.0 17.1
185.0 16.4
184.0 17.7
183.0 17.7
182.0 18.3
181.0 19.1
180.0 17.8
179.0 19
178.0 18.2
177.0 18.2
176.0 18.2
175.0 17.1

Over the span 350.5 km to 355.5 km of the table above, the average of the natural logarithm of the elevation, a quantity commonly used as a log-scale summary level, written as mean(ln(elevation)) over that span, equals 3.02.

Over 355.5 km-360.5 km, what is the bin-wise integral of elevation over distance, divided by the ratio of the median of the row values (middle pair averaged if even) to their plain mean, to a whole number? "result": 106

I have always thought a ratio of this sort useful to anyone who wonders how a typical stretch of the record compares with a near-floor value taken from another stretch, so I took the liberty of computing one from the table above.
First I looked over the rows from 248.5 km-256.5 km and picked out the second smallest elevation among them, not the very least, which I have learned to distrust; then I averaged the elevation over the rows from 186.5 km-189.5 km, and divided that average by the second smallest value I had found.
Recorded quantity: 0.98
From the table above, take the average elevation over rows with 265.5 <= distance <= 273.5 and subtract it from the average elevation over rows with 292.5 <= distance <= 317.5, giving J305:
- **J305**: -1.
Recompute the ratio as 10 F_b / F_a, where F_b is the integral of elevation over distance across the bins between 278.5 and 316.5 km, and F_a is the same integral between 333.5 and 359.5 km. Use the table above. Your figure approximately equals 11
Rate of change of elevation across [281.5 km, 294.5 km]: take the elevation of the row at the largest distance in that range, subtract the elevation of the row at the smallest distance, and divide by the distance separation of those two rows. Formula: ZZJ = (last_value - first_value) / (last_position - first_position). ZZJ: 0.68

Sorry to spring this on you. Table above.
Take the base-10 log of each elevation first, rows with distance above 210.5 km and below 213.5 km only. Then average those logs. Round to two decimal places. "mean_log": 1.07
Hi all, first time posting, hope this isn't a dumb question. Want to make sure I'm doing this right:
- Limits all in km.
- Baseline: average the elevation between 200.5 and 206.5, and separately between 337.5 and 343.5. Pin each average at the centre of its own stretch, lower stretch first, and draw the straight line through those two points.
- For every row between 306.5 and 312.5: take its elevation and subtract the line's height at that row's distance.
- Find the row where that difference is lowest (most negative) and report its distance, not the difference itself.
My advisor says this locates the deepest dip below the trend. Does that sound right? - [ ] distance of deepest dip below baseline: 311.0 km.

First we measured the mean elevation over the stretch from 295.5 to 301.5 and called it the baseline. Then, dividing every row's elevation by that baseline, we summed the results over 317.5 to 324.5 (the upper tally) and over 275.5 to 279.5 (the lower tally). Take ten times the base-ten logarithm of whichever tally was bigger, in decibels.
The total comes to 8.7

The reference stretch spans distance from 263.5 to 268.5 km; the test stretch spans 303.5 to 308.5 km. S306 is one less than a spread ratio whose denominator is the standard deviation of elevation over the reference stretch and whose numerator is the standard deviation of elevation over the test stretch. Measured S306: 1.8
